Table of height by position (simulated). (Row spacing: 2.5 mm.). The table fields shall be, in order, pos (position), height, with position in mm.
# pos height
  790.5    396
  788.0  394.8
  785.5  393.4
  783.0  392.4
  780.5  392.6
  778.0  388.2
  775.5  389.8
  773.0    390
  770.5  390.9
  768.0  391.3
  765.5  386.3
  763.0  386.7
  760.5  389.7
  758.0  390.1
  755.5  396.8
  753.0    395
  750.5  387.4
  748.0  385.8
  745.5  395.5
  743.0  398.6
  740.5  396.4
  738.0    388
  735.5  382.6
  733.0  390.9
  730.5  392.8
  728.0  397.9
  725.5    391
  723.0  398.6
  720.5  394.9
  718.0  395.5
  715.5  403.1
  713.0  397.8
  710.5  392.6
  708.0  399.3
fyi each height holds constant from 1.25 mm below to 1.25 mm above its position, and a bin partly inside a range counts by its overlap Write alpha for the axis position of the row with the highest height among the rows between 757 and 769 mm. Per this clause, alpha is 768.0 mm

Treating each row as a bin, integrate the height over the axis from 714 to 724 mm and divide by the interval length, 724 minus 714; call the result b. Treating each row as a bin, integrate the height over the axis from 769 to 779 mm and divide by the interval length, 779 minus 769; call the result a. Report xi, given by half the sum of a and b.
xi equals 394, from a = 389.8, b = 398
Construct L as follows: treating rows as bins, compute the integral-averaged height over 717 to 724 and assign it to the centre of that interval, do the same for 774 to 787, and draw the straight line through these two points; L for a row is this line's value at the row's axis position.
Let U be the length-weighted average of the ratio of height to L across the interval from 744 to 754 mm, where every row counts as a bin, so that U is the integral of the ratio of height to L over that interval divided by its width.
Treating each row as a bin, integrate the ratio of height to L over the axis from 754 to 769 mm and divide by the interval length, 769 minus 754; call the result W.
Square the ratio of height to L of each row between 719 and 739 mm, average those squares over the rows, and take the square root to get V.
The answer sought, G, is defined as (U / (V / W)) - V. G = 0.003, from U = 0.993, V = 0.99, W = 0.993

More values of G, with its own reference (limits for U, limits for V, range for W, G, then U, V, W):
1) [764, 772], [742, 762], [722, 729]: -0.001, 0.993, 1.00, 0.999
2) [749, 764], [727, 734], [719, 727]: -0.001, 0.994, 1.00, 0.997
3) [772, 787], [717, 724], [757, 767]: -0.013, 0.999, 1.00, 0.988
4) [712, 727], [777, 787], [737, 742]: -0.006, 1.001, 1.00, 0.995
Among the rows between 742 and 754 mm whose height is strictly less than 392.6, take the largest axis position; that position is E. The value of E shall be 750.5 mm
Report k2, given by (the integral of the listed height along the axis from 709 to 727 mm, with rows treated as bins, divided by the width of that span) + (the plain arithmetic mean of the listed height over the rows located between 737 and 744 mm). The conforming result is 791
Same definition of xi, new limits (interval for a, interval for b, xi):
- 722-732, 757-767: 392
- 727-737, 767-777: 391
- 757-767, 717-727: 392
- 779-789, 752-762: 393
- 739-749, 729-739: 391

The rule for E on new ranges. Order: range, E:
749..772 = 770.5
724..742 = 738.0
